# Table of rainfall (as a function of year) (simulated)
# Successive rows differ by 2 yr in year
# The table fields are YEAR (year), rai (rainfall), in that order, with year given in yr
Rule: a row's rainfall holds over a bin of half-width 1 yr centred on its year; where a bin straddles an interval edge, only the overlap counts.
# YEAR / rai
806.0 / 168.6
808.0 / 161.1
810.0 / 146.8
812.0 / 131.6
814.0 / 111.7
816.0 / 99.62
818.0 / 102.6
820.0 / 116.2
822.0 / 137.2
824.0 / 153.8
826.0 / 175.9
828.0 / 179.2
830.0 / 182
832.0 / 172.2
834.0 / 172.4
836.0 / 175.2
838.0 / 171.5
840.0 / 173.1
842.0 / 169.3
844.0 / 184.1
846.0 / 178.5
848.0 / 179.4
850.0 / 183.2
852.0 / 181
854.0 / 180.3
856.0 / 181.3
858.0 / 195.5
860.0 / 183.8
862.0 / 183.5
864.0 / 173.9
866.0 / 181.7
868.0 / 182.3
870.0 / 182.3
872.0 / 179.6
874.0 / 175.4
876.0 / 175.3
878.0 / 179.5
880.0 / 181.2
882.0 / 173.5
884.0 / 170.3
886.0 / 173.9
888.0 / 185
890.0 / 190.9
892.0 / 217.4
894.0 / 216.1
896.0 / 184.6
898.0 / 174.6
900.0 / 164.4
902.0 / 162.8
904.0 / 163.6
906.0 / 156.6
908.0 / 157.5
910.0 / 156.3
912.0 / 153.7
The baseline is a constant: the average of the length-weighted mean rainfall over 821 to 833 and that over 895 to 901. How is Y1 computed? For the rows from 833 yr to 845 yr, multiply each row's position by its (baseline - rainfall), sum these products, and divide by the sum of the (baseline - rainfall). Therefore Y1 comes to 840.9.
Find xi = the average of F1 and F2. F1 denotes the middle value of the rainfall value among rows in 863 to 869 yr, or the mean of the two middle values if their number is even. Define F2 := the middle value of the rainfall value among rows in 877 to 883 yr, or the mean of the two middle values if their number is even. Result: 181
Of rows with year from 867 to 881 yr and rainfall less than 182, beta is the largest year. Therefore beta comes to 880.0 yr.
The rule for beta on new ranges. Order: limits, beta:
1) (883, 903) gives 902.0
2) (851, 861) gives 856.0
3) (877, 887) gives 886.0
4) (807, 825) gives 824.0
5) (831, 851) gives 848.0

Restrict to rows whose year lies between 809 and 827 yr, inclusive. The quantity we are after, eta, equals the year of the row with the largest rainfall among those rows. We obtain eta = 826.0 yr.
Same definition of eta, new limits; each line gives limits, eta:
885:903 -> 892.0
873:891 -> 890.0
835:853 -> 844.0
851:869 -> 858.0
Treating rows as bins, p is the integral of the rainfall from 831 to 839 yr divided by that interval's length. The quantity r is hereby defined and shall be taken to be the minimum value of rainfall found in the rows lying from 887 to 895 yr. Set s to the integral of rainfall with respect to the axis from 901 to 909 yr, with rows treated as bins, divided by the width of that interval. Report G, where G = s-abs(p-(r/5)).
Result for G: 24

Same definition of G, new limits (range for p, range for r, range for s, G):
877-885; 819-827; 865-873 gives 29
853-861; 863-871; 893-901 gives 34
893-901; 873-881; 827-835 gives 27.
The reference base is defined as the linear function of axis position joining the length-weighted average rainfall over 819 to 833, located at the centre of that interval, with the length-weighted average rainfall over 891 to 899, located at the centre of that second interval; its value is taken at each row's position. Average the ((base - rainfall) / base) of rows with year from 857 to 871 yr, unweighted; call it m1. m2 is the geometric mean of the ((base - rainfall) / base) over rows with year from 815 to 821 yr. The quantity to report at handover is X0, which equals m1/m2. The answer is 0.0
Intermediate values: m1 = -0.01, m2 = 0.31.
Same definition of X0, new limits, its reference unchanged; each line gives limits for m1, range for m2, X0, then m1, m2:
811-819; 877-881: 5.8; 0.27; 0.05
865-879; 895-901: 0.3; 0.03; 0.12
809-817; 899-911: 0.9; 0.19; 0.21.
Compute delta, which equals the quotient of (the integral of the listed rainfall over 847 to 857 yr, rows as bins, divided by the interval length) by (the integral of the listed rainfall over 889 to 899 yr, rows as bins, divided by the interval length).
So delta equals 0.92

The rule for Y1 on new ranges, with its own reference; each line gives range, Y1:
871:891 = 882.6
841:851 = 847.1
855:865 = 859.2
